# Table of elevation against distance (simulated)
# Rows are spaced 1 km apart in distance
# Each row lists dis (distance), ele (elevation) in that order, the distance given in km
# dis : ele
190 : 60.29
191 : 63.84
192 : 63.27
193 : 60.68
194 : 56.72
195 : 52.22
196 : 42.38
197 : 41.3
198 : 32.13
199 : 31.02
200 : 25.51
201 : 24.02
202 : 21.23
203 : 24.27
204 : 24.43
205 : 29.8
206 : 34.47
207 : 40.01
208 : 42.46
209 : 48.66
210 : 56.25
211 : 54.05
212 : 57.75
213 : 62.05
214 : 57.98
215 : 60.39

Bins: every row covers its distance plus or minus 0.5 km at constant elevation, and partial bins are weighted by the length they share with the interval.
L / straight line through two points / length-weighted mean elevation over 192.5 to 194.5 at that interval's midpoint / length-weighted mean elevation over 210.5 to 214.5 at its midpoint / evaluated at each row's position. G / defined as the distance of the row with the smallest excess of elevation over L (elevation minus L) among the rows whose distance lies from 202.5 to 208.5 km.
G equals 203 km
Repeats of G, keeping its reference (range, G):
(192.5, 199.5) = 199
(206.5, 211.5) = 207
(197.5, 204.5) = 202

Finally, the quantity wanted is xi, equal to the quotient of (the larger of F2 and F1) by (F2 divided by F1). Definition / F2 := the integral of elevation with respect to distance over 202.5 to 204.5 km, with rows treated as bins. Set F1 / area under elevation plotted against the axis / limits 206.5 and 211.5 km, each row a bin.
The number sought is 1197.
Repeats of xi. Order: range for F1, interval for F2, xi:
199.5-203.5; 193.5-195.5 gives 95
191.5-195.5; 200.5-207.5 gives 274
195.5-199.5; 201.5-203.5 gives 474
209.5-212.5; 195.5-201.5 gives 168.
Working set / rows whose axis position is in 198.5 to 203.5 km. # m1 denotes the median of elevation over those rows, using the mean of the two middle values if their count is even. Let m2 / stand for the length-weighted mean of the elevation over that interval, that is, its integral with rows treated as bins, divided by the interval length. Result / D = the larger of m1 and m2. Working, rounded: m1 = 24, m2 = 25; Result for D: 25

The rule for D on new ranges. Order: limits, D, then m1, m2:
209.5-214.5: 58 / 58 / 58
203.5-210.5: 40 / 40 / 39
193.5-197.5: 48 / 47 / 48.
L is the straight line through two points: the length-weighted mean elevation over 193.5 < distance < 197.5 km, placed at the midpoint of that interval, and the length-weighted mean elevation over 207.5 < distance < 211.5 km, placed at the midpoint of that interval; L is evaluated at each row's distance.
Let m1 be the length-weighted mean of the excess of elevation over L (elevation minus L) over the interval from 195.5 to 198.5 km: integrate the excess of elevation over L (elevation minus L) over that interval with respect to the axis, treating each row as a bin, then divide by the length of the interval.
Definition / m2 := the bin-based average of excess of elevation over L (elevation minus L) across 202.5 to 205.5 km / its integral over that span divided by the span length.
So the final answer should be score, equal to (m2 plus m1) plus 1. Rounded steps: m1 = -10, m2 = -23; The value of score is -32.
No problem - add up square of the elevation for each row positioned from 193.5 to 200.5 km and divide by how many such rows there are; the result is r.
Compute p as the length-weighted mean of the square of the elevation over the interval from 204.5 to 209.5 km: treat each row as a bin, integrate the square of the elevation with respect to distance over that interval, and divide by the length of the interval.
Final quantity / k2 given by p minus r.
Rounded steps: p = 1570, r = 1727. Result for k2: -158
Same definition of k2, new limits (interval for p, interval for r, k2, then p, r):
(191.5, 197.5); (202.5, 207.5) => 1883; 2855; 973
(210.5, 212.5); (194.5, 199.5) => 1484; 3128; 1645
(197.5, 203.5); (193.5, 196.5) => -1870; 710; 2580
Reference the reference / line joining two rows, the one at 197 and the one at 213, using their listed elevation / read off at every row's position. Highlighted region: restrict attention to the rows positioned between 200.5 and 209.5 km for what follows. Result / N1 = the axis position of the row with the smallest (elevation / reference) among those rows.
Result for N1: 202 km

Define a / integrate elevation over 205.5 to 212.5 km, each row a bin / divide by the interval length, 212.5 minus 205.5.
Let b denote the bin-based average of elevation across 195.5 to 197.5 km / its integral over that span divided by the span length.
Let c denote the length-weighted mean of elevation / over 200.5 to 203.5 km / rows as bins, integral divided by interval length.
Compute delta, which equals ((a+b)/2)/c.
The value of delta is 1.93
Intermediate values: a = 48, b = 42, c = 23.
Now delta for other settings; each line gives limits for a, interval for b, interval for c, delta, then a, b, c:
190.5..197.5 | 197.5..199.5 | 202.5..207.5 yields 1.40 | 54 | 32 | 31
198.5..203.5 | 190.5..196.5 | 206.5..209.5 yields 0.93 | 25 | 57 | 44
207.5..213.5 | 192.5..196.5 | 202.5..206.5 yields 1.89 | 54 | 53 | 28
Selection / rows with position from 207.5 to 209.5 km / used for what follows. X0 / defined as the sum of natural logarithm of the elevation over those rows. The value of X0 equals 7.6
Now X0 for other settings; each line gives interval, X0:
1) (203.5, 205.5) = 6.6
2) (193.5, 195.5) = 8.0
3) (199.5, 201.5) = 6.4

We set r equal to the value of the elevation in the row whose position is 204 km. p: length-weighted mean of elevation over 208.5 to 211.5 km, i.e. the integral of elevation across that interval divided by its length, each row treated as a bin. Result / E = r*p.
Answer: 1294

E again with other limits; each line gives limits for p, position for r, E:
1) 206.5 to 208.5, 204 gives 1007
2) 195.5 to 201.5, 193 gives 1986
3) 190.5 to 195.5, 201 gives 1425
